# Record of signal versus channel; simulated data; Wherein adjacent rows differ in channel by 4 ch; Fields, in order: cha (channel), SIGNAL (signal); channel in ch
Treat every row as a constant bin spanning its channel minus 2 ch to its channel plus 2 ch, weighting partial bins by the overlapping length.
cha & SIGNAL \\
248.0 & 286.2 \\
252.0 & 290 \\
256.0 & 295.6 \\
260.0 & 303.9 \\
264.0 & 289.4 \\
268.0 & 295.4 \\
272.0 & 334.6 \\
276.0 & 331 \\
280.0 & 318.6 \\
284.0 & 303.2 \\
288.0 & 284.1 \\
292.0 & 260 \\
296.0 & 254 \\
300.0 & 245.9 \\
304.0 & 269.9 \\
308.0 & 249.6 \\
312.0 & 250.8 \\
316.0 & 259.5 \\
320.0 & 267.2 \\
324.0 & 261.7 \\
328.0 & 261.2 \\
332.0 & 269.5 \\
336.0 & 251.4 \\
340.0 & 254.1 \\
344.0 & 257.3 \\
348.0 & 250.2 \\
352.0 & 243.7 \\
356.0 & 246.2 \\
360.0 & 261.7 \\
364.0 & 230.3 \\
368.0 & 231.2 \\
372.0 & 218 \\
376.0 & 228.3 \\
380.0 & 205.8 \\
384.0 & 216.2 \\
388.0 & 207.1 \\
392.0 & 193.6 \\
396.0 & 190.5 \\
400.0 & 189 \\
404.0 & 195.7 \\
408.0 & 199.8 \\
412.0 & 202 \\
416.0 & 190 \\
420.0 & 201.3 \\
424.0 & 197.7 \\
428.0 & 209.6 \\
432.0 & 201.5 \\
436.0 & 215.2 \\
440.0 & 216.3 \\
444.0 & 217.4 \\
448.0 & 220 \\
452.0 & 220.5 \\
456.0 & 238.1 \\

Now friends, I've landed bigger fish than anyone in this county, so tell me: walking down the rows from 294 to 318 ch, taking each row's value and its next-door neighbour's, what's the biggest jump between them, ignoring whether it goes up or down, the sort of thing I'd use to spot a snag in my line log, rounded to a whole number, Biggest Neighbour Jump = 24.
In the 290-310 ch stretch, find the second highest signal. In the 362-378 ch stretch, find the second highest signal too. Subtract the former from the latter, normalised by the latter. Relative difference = -0.13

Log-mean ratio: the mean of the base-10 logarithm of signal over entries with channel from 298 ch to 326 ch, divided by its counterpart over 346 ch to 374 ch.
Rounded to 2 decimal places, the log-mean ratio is 1.01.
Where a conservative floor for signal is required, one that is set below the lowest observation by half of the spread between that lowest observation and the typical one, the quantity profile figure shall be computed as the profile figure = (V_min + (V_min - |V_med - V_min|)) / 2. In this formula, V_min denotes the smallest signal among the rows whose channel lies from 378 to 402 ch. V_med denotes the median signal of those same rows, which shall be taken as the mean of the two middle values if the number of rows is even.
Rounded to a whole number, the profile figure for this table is 184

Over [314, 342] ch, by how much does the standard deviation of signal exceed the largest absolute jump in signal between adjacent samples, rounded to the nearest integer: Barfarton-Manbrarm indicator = -12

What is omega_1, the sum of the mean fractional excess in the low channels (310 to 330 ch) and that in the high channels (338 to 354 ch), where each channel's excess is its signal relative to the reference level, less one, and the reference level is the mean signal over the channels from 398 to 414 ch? 0.60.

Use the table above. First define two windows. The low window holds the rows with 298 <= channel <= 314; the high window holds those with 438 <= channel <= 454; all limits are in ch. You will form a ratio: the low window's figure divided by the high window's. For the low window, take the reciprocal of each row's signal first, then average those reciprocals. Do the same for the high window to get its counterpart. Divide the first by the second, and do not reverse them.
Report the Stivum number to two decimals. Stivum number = 0.86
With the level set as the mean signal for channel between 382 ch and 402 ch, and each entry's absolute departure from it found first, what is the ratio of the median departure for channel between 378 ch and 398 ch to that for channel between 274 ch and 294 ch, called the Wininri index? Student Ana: 0.08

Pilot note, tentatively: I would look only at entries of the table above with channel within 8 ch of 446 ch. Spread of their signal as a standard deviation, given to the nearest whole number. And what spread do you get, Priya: 2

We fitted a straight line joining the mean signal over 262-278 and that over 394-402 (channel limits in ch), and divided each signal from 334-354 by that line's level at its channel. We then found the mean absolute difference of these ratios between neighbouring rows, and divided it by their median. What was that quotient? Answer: 0.019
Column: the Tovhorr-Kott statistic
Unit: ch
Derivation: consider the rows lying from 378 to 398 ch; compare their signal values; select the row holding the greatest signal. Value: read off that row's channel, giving 384.0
